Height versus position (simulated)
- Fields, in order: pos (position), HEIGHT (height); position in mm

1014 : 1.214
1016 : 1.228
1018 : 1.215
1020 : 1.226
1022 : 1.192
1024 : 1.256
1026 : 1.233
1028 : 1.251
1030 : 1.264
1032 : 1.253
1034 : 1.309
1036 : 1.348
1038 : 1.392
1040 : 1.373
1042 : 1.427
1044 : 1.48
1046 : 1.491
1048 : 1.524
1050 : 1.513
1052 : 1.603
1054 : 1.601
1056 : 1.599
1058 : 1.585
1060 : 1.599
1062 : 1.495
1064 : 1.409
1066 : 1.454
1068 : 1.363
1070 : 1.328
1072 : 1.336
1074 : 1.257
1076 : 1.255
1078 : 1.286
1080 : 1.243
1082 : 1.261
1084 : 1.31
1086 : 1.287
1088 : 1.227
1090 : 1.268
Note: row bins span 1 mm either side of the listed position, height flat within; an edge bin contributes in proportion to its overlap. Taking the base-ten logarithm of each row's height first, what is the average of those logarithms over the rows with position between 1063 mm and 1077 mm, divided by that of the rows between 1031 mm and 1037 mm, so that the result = 1.11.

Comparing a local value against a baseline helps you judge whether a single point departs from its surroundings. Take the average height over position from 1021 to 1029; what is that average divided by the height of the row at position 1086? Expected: 0.96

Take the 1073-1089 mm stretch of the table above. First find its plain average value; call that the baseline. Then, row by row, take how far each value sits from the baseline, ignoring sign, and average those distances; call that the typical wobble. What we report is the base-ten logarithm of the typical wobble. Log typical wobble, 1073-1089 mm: -1.67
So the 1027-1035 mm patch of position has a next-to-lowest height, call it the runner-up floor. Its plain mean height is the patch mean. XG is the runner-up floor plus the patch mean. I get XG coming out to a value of 2.52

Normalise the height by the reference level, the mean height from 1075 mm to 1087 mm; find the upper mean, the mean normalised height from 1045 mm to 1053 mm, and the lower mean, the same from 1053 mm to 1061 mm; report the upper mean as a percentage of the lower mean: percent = 96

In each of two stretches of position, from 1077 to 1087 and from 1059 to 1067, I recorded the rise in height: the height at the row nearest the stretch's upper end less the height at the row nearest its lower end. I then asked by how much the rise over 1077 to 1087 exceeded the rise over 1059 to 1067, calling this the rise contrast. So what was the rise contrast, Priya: 0.15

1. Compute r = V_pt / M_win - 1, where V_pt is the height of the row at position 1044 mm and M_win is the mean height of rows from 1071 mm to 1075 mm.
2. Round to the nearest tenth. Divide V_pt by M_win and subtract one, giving 0.1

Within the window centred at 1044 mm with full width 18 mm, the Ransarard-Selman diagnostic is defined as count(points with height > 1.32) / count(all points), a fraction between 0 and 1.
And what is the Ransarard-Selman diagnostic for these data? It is 1.00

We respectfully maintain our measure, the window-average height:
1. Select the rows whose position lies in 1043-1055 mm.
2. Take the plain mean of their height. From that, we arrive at 1.54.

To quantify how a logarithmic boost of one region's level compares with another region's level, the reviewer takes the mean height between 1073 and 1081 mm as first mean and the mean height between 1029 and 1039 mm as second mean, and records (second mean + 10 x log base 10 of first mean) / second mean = 1.76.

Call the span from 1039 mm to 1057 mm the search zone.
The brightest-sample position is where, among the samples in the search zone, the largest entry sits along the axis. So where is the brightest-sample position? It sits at 1052 mm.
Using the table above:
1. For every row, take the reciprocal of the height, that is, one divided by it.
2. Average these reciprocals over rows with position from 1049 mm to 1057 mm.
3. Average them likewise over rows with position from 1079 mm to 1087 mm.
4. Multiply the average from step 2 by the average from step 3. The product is 0.50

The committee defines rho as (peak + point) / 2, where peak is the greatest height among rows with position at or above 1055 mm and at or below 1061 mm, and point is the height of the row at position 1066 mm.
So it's 1.53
